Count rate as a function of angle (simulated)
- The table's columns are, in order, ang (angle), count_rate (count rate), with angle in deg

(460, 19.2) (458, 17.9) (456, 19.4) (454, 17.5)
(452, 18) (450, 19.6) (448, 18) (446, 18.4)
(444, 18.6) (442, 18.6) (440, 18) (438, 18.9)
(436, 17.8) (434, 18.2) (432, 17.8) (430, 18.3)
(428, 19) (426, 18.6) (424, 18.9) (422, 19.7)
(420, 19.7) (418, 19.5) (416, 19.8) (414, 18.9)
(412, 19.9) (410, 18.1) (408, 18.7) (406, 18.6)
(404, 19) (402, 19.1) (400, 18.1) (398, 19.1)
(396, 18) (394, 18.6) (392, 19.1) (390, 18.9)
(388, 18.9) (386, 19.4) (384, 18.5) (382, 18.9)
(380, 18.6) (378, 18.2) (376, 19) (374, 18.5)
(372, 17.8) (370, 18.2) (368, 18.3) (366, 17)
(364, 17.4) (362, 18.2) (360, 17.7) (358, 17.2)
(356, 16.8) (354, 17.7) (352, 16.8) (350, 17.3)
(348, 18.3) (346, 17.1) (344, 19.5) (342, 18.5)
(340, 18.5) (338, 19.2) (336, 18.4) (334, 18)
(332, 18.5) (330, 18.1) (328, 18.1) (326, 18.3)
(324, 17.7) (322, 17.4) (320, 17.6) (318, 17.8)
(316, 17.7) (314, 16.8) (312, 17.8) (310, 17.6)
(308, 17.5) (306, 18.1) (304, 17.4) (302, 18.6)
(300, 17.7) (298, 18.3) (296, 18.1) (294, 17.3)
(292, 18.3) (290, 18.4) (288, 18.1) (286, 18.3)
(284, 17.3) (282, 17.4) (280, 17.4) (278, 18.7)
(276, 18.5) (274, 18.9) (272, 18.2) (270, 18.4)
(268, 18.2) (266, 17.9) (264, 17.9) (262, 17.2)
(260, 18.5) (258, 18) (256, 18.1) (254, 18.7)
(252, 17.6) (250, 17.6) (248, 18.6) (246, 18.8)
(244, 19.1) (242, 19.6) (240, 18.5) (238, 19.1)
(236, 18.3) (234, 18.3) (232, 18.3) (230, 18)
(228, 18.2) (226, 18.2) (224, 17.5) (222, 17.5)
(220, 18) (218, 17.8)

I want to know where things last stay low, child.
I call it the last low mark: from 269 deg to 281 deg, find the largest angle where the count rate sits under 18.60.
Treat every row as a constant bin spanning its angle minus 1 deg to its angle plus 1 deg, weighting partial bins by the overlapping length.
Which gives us 280 deg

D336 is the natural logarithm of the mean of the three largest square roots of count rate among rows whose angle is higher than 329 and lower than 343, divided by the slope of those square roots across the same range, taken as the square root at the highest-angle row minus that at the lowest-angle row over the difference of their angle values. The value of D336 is 7.01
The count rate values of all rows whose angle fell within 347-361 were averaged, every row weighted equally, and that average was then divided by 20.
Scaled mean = 0.87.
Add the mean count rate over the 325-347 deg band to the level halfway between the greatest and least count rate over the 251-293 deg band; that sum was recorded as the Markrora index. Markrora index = 36.4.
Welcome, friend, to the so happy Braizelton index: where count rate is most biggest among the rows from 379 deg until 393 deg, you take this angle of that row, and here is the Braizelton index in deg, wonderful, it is 386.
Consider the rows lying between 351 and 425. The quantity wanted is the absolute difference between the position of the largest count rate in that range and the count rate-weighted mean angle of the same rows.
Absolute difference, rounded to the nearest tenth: 23.3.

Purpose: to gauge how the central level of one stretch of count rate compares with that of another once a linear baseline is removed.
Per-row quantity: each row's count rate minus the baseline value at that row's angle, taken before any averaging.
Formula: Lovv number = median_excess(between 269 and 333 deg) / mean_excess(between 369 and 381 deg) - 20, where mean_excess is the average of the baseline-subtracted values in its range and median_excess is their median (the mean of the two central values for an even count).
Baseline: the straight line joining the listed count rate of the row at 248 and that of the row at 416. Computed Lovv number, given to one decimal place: -19.0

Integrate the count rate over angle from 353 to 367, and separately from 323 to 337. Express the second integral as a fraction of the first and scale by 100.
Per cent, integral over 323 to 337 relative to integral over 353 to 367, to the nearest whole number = 104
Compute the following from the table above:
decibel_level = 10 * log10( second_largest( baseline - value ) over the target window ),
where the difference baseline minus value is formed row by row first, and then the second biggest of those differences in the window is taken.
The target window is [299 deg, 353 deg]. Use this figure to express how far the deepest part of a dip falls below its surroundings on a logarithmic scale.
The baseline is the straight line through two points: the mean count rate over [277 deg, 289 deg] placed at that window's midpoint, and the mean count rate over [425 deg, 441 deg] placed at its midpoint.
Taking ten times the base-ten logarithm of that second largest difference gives 1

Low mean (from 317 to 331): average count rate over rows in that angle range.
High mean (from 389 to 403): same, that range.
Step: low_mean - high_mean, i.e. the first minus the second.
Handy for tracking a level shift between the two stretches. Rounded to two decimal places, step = -0.84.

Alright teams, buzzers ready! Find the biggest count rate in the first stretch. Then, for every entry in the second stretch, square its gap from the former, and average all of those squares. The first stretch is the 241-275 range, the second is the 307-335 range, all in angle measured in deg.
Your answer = 3.5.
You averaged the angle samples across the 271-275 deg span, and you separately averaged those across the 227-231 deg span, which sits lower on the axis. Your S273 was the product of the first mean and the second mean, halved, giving 168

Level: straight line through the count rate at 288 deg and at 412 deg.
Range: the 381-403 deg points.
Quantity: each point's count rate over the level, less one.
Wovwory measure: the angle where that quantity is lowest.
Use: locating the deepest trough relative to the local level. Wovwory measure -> 396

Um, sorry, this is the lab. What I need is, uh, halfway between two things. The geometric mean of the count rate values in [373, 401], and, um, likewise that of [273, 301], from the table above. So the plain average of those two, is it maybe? 18.4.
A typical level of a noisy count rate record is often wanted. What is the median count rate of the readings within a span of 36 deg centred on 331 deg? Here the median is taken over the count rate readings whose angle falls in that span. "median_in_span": 18.1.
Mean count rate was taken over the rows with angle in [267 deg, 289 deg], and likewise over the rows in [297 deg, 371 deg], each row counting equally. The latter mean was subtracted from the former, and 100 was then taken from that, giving -100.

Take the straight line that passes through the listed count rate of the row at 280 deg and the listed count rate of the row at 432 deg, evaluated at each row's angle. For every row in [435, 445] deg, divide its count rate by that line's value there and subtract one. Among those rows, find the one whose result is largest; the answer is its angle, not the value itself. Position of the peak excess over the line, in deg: 438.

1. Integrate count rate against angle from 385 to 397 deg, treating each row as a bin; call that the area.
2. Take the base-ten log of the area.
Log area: 2.35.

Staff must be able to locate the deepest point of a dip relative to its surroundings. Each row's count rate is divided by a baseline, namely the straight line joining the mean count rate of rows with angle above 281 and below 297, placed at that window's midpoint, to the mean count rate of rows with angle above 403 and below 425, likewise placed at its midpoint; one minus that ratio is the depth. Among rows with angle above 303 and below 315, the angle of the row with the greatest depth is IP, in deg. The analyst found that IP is 314 deg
